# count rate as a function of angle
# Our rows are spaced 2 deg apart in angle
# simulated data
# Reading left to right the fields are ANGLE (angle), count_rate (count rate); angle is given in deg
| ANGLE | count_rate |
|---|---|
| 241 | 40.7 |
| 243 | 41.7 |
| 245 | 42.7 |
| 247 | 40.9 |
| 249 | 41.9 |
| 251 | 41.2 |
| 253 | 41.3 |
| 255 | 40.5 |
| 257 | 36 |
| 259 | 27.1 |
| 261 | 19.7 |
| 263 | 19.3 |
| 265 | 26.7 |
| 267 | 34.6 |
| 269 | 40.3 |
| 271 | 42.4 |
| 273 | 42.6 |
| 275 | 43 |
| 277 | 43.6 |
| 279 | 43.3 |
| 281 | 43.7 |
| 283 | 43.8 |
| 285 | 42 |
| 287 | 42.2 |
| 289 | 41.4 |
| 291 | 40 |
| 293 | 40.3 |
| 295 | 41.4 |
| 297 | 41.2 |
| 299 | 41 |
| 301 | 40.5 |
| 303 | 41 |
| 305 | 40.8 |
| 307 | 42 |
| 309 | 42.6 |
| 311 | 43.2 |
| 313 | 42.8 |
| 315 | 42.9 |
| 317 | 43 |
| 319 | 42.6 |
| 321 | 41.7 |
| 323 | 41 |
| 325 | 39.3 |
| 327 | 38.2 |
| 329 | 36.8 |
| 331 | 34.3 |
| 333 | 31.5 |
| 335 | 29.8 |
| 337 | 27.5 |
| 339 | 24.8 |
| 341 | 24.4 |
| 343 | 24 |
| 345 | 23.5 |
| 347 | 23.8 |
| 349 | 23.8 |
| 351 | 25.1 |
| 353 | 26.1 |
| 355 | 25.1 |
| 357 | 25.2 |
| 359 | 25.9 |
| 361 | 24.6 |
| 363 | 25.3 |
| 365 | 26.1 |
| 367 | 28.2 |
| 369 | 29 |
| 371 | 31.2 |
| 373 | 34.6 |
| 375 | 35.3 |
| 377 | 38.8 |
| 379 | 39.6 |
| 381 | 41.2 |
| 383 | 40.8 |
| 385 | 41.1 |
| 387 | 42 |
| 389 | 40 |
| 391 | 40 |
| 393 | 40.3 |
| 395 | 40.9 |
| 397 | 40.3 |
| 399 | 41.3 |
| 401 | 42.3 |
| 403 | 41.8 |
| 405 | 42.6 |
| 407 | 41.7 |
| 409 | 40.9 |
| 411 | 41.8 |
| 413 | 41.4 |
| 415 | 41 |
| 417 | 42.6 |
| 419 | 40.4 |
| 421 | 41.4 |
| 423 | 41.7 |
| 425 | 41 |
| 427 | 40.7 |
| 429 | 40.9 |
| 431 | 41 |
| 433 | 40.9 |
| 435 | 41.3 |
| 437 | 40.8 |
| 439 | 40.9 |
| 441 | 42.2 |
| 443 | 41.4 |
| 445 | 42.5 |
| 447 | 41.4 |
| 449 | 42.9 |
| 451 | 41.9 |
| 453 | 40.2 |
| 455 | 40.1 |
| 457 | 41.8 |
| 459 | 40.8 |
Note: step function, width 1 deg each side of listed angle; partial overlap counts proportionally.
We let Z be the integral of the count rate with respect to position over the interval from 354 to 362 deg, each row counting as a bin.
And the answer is 202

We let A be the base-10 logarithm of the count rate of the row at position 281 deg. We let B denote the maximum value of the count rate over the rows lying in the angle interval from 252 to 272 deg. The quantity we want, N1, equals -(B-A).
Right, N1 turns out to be -40.8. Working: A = 1.640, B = 42.4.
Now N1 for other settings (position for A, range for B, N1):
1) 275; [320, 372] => -40.1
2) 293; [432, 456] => -41.3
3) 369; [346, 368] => -26.7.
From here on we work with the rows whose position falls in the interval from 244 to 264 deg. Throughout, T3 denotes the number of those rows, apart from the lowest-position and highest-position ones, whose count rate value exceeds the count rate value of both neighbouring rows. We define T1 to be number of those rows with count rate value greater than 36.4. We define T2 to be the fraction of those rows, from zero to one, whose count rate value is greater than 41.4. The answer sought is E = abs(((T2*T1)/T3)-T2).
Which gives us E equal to 0.4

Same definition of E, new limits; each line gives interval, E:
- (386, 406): 1.6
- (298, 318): 2.4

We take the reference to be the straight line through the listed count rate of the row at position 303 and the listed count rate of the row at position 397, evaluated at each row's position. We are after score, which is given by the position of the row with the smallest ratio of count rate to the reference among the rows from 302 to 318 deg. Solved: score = 305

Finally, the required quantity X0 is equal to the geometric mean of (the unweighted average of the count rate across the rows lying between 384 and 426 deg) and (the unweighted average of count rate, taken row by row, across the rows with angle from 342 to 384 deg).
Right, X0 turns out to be 34.8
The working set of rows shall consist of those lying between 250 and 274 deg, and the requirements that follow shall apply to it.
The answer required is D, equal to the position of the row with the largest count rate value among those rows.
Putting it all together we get 273 deg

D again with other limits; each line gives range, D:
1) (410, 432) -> 417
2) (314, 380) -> 317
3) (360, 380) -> 379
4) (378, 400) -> 387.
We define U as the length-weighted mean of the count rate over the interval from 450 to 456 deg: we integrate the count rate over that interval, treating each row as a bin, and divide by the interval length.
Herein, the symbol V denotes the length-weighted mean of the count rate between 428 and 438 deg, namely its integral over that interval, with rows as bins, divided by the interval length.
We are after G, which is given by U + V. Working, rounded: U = 40.7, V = 41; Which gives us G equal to 82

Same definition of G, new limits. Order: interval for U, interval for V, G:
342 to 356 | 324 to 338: 58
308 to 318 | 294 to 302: 84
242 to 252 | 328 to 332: 77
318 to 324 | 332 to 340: 70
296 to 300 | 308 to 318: 84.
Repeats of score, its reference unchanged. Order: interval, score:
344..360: 345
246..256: 255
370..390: 371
